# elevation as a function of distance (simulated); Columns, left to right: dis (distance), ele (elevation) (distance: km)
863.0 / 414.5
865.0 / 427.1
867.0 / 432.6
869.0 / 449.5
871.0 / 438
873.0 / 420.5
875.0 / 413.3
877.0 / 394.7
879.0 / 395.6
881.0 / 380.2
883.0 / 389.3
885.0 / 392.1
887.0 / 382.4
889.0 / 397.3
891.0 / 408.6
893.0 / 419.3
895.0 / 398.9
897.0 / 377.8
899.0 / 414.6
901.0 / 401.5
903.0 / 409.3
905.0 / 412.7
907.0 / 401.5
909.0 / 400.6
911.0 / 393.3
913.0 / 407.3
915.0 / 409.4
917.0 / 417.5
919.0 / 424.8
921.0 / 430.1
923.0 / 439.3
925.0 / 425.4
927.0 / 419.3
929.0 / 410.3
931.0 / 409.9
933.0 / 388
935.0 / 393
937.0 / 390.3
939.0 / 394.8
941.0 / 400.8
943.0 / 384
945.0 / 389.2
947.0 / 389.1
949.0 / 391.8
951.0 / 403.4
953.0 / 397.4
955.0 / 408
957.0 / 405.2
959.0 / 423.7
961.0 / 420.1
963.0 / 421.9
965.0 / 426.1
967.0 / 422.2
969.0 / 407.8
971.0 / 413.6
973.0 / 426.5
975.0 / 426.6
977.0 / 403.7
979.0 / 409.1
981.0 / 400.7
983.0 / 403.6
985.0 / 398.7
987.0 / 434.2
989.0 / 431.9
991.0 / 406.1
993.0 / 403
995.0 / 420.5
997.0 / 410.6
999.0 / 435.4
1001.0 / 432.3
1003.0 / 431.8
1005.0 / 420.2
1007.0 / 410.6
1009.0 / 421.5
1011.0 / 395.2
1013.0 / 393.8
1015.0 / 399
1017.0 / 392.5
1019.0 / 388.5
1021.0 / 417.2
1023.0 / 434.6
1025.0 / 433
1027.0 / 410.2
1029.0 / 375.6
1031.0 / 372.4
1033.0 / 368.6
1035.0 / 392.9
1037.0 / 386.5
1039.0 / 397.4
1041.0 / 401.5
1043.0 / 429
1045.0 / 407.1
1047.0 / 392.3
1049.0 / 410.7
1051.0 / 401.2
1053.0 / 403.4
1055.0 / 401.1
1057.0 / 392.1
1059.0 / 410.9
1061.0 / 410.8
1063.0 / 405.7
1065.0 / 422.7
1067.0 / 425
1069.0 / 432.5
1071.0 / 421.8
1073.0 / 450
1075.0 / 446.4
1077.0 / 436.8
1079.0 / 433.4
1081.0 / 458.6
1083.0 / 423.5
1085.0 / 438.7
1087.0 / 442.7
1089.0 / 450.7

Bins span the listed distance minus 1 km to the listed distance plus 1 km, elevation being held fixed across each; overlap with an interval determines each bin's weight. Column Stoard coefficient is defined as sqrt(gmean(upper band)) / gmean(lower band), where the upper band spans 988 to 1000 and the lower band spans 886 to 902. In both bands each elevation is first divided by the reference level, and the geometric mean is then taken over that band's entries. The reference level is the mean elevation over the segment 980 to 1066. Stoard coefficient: 1.031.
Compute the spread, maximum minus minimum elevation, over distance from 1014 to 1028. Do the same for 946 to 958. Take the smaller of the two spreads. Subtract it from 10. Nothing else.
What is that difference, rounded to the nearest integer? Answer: -9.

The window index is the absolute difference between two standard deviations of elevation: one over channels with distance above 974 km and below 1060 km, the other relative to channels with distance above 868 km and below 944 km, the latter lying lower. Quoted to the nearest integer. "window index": 0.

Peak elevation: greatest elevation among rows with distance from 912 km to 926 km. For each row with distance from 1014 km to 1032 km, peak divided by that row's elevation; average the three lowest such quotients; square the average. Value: 1.05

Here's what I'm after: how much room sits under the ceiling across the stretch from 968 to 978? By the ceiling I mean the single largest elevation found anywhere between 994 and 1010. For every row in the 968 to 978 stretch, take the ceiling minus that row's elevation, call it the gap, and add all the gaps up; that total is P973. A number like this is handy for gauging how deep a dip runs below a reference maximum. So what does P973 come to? 99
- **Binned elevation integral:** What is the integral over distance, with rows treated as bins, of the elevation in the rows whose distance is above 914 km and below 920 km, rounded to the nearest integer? 2503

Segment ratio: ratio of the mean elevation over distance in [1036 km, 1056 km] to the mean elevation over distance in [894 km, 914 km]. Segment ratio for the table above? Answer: 1.00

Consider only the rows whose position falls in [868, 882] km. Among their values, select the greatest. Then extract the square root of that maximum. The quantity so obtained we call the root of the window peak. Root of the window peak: 21.2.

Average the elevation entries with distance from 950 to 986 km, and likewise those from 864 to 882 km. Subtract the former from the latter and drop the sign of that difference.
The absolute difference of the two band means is 4.7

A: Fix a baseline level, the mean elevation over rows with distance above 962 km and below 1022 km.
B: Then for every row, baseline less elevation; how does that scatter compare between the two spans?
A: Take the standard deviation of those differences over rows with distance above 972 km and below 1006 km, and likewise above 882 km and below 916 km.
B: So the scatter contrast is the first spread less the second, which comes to 2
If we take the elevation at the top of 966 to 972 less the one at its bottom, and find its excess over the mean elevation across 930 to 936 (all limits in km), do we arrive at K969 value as -406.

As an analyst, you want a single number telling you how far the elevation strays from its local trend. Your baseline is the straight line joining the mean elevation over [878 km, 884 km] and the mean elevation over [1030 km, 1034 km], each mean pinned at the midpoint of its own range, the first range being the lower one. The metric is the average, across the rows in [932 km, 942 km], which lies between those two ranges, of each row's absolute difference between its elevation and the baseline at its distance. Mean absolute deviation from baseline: 12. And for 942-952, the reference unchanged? 11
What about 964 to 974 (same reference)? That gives 41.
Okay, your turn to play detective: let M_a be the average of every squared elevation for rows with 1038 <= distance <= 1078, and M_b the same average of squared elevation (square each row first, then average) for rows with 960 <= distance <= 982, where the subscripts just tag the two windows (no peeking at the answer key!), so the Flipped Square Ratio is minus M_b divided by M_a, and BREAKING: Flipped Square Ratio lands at -1.005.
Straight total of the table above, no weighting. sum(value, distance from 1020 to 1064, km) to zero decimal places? 8854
